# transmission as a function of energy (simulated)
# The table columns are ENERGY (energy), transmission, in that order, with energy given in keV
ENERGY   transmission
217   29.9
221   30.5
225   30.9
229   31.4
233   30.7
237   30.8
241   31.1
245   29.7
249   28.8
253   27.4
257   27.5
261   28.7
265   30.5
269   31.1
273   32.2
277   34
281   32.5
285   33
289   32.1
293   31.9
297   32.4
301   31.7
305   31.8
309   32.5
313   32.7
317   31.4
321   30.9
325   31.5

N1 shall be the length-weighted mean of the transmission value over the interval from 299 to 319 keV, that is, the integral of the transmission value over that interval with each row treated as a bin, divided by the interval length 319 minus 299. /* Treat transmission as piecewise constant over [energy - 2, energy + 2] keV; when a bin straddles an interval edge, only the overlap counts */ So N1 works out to 32.0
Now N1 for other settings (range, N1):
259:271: 30.1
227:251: 30.4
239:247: 30.4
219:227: 30.7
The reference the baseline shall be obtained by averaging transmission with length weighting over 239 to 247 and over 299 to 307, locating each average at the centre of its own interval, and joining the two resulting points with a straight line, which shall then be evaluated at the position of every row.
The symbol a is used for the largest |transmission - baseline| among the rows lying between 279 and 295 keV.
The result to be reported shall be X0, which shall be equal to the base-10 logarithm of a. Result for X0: 0.22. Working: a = 1.7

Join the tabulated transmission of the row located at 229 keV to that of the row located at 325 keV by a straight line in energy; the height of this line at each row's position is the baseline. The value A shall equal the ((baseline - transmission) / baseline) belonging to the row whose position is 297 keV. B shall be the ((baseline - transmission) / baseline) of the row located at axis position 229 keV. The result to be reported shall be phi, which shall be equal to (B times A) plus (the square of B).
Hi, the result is 0.0000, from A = -0.03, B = 0.000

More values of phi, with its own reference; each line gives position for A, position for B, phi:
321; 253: 0.0188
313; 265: -0.0003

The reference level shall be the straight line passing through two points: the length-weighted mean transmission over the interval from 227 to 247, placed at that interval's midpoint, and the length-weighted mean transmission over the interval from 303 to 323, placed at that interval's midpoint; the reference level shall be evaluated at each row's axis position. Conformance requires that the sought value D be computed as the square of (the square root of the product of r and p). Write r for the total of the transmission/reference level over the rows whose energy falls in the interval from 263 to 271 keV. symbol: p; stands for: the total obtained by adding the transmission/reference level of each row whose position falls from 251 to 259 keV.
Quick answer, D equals 3.50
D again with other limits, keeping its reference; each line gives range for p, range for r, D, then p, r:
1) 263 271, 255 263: 3.57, 1.98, 1.81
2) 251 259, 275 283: 3.75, 1.77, 2.12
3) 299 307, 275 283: 4.25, 2.00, 2.12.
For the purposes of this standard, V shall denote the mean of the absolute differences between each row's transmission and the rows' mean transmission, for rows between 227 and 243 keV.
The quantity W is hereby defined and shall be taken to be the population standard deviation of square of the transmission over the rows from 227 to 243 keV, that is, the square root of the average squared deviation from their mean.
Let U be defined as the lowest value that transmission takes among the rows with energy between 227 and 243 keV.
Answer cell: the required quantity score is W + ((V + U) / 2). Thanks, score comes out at 32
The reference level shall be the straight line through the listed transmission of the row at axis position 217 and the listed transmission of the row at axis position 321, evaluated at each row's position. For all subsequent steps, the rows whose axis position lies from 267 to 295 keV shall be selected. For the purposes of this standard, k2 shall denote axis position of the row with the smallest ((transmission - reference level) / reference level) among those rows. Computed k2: 269 keV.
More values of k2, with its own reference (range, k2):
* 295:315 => 301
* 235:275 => 253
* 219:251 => 249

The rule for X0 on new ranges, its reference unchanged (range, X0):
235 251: 0.24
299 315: -0.14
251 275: 0.51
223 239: 0.12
